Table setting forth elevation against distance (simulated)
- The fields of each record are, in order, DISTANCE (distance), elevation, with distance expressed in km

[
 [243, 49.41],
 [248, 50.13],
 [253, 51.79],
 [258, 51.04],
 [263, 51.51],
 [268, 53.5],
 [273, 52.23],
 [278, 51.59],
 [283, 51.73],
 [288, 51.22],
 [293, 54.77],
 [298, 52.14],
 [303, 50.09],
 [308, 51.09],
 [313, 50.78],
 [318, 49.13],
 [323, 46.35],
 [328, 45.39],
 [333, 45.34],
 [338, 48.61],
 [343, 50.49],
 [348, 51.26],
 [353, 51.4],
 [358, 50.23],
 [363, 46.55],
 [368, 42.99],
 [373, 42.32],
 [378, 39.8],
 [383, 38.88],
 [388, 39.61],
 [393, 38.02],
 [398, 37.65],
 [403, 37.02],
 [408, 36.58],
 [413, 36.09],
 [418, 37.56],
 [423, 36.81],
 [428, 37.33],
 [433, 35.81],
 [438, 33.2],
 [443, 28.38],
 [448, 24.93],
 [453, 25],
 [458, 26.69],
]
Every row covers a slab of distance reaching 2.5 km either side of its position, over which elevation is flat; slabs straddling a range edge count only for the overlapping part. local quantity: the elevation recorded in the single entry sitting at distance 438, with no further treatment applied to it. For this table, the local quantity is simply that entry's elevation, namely 33.2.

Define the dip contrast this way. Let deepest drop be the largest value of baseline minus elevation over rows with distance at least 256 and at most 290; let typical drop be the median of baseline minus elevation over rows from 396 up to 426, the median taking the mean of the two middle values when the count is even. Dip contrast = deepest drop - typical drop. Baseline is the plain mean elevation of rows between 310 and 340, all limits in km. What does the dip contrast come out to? -14.1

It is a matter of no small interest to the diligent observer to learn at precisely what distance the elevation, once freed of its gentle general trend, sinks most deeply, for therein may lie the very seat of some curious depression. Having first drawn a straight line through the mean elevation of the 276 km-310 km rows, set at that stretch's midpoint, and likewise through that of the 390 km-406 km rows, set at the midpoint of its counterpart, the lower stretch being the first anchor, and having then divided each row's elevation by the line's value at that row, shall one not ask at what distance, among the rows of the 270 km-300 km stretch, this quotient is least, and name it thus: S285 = 273 km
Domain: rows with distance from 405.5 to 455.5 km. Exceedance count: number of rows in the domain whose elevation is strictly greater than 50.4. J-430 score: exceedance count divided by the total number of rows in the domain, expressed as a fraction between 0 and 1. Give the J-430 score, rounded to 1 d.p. 0.0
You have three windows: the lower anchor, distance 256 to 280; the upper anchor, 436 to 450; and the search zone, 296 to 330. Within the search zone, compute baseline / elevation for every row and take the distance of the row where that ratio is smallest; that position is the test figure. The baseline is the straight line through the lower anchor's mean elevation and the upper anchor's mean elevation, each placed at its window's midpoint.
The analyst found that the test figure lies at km 313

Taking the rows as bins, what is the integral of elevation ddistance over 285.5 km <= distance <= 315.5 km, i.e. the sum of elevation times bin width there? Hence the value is 1550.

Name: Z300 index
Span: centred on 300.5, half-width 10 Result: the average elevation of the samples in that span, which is 52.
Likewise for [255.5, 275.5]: 52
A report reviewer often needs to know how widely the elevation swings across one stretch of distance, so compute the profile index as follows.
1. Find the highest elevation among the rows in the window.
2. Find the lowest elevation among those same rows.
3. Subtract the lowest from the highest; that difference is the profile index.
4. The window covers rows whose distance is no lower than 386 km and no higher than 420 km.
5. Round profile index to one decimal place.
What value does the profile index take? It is 3.5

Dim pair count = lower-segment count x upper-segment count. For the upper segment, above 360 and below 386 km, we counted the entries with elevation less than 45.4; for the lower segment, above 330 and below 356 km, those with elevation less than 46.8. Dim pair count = 4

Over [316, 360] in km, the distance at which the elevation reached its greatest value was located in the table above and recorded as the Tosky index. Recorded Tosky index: 353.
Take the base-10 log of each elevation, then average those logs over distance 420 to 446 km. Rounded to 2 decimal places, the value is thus 1.53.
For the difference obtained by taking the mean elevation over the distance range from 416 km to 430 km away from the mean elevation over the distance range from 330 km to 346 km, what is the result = 10.9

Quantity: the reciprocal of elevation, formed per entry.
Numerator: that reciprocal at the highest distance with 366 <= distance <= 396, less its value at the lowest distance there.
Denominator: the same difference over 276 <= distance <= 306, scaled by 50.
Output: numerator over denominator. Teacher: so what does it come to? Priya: 0.10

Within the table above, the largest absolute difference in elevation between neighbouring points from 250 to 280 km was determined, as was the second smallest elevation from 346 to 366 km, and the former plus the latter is 52.2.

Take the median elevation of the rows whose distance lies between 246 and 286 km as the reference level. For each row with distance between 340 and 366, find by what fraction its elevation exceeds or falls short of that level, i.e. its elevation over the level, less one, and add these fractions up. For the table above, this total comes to -0.16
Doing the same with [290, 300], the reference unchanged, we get 0.07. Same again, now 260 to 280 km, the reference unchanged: 0.04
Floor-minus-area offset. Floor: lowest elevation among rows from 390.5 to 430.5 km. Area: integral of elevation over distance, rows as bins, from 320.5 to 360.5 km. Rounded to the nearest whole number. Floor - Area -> -1909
